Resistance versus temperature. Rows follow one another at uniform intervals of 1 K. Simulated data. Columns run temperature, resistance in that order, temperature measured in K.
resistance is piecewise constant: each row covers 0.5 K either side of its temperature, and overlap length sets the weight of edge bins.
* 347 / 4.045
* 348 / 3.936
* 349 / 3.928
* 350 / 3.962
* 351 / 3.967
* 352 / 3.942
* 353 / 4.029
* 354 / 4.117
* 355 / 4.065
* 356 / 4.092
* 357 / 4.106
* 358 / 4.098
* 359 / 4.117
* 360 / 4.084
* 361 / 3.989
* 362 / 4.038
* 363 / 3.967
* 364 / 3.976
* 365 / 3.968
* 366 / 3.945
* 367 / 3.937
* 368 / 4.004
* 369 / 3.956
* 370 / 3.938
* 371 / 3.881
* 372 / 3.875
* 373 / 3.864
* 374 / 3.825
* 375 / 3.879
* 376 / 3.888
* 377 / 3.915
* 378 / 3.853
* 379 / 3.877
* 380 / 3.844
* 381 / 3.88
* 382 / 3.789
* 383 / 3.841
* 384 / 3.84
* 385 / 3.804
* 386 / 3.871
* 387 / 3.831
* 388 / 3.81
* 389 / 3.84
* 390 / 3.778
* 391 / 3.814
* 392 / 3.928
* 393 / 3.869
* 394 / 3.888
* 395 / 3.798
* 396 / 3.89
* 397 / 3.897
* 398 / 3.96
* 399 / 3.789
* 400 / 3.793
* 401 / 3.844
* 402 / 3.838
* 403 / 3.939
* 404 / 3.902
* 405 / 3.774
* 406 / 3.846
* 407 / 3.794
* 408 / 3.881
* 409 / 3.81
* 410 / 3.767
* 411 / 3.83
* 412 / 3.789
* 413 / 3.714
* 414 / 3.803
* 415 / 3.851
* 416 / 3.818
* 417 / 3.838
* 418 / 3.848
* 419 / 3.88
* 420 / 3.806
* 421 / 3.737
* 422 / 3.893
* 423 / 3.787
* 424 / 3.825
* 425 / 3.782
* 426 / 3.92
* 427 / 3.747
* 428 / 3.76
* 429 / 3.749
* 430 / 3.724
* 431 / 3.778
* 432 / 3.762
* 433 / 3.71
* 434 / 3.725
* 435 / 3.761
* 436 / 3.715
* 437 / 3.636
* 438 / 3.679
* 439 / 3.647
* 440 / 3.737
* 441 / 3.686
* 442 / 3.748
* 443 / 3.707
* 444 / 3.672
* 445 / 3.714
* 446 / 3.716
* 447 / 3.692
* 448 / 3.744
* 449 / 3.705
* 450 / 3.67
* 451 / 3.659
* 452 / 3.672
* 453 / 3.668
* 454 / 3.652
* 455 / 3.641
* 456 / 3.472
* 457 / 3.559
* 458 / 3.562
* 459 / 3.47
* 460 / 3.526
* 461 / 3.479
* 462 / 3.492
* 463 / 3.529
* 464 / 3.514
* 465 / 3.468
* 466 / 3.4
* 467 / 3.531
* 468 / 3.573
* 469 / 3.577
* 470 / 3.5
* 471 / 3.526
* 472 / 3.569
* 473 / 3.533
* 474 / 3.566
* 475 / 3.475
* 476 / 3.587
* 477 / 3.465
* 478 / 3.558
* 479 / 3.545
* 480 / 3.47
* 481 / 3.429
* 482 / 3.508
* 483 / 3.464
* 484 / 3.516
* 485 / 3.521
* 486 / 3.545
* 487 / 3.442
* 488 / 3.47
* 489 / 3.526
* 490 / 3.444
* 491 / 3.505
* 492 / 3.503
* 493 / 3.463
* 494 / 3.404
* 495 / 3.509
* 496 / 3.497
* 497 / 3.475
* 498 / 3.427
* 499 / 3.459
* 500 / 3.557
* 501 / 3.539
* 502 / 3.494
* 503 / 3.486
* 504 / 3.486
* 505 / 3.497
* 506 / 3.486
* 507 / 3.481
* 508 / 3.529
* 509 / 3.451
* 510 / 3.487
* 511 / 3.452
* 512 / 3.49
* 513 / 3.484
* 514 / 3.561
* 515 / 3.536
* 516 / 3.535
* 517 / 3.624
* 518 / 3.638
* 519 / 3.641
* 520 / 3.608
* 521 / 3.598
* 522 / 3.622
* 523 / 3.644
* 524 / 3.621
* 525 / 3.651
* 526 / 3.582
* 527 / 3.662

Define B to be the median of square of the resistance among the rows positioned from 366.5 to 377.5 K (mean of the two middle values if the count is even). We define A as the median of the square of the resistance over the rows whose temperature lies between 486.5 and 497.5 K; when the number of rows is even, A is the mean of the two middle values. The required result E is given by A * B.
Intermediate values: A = 12.1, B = 15.1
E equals 183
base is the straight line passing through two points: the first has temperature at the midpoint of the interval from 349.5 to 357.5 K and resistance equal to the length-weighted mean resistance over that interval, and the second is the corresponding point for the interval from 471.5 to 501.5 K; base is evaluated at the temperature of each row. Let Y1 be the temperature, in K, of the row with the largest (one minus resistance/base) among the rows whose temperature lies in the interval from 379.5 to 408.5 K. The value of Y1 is 382 K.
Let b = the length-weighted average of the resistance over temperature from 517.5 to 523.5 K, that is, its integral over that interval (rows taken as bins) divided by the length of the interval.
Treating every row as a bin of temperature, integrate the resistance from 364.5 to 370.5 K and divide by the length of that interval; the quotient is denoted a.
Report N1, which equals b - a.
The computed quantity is -0.33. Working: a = 3.96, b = 3.6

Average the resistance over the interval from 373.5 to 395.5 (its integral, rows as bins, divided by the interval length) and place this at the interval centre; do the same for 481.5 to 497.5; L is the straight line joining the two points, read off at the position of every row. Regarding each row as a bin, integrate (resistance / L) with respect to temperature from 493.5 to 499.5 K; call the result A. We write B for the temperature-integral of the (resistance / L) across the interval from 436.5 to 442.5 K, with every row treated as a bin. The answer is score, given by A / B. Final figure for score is 0.99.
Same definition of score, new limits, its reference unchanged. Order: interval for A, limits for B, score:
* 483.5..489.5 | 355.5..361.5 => 0.97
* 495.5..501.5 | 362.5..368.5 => 1.00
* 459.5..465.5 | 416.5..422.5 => 0.95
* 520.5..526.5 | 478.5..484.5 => 1.08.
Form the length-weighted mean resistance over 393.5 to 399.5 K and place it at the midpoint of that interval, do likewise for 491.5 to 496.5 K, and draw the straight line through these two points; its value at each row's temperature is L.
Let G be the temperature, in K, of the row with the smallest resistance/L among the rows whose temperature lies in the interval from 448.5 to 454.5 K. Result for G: 451 K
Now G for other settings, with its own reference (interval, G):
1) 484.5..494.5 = 494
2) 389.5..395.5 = 390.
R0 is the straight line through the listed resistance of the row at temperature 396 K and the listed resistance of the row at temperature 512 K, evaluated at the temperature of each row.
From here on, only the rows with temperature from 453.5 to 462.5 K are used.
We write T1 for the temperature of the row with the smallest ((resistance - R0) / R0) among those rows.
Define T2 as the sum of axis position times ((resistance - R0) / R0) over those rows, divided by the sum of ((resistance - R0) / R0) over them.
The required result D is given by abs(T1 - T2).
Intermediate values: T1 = 456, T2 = 458.7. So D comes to 2.7 K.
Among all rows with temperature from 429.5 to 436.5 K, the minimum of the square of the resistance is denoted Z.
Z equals 14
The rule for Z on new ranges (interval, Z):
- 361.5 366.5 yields 16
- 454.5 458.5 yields 12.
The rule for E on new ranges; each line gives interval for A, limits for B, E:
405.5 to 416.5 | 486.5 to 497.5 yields 175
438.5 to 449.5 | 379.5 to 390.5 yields 203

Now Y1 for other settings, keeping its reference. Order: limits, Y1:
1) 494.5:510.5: 498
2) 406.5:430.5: 413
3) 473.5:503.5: 481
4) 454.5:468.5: 466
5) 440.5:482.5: 466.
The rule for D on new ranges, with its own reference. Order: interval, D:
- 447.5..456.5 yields 1.2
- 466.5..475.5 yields 3.9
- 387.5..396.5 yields 0.7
